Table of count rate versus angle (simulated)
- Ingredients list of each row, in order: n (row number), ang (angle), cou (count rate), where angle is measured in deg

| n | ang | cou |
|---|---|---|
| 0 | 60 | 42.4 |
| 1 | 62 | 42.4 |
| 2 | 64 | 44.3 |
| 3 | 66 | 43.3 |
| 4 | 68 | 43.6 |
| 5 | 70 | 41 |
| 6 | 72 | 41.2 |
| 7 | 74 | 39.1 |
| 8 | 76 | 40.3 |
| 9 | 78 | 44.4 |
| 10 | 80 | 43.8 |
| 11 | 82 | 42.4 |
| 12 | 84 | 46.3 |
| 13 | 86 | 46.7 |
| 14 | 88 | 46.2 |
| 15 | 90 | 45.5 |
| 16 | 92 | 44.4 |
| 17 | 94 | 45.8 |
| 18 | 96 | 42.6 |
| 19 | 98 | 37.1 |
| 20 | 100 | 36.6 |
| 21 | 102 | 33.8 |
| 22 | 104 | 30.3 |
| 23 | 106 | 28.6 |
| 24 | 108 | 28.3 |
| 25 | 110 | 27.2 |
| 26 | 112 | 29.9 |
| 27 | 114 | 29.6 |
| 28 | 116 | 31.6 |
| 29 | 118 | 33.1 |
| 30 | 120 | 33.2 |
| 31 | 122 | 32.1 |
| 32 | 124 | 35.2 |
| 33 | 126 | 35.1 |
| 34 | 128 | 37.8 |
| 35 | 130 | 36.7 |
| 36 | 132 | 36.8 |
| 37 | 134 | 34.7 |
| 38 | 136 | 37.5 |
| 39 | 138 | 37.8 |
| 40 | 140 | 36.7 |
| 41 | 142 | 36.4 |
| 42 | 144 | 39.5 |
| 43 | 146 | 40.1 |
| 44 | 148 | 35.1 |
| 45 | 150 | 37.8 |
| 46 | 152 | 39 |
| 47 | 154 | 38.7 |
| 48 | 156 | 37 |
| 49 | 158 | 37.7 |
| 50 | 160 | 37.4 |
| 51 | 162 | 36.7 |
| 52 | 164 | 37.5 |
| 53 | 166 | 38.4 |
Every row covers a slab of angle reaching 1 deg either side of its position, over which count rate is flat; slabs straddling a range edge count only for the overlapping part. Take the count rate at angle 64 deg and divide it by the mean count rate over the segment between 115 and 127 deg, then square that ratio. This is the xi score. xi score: 1.8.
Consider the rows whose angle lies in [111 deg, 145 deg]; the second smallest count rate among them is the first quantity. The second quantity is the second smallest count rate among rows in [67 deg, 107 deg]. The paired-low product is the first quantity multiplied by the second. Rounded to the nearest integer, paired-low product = 906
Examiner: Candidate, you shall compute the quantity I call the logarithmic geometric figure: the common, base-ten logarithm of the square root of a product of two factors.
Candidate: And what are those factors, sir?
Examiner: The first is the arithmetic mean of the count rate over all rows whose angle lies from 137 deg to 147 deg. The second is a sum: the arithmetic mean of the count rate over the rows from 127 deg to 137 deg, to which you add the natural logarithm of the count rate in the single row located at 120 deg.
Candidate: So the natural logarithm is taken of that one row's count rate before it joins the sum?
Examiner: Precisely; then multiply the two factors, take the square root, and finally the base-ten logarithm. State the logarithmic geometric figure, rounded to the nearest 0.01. 1.59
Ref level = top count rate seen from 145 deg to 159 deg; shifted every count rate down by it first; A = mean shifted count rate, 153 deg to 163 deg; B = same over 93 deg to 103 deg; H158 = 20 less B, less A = 24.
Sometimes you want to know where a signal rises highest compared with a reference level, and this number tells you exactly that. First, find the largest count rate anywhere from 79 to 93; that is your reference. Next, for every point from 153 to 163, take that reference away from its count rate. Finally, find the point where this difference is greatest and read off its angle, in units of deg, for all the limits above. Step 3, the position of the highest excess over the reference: 154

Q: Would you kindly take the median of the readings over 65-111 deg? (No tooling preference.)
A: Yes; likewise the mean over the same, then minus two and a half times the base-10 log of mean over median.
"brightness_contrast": 0.065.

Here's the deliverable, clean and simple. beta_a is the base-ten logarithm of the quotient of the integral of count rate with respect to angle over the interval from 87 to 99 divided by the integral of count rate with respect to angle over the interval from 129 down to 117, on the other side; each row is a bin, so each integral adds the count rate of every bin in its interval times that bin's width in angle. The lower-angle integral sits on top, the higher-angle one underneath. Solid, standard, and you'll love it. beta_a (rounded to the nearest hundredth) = 0.10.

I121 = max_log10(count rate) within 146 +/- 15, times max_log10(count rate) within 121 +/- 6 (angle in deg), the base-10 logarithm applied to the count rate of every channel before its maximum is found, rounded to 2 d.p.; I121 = 2.48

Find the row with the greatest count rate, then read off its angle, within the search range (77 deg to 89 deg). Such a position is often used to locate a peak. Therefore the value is 86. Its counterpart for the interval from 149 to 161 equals 152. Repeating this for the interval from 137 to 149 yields 146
